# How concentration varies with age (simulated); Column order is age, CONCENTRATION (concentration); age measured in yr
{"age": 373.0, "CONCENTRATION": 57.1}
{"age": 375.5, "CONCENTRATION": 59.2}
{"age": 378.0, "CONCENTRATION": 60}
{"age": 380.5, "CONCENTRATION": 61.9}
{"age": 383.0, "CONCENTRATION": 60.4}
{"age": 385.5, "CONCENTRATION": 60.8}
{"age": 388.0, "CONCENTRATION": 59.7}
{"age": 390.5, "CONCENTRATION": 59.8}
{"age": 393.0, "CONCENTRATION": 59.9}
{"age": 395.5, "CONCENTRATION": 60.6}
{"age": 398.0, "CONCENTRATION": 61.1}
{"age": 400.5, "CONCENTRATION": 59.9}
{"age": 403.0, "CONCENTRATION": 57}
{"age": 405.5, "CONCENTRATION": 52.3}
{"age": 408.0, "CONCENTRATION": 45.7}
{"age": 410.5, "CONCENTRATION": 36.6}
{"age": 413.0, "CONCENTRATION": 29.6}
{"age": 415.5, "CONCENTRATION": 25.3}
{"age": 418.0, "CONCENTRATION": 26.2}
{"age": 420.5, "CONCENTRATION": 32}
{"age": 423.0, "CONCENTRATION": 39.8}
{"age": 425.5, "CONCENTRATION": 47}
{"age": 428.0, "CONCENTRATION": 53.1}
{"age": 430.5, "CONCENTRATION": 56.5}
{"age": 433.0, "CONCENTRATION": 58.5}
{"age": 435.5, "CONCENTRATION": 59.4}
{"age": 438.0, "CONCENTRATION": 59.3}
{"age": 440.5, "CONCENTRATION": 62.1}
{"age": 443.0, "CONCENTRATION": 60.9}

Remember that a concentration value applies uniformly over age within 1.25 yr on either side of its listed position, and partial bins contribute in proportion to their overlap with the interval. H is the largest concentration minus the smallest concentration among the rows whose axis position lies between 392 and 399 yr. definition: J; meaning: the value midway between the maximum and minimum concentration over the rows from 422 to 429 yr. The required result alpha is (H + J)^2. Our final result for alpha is 2271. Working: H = 1.2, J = 46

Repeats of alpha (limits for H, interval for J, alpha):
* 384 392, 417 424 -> 1163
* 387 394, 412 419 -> 765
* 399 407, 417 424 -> 1648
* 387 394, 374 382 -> 3691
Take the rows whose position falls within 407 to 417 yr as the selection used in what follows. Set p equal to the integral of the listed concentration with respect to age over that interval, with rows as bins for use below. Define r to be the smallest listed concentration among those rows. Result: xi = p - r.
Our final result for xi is 313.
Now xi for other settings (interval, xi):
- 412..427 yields 480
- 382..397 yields 843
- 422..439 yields 869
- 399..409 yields 495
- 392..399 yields 364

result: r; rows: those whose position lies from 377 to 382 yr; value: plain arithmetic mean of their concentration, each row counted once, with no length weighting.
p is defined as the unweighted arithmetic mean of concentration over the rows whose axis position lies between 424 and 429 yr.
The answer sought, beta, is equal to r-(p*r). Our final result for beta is -2990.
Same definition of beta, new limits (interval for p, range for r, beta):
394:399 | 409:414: -1981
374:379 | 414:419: -1509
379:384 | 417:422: -1750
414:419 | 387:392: -1479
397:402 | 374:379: -3546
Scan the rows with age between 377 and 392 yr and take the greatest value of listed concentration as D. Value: 61.9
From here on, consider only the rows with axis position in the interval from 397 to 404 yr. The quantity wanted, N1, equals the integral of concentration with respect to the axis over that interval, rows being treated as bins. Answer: 415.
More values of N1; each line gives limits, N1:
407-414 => 261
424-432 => 416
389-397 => 481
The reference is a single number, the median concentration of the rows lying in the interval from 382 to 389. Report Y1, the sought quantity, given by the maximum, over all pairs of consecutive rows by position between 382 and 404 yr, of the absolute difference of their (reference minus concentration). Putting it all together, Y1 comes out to 3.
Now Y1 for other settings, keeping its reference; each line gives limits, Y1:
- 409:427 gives 8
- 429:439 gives 2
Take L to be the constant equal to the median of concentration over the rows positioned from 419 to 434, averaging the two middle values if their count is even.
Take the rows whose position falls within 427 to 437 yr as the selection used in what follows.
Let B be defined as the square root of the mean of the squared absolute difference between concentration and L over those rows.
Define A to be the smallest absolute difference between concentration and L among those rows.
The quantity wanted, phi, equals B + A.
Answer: 10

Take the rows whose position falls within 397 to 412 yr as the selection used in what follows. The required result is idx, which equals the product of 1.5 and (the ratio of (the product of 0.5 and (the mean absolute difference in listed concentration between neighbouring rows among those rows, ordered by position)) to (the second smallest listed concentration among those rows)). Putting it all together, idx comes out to 0.080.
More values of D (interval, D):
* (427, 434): 58.5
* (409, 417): 36.6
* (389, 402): 61.1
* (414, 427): 47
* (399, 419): 59.9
